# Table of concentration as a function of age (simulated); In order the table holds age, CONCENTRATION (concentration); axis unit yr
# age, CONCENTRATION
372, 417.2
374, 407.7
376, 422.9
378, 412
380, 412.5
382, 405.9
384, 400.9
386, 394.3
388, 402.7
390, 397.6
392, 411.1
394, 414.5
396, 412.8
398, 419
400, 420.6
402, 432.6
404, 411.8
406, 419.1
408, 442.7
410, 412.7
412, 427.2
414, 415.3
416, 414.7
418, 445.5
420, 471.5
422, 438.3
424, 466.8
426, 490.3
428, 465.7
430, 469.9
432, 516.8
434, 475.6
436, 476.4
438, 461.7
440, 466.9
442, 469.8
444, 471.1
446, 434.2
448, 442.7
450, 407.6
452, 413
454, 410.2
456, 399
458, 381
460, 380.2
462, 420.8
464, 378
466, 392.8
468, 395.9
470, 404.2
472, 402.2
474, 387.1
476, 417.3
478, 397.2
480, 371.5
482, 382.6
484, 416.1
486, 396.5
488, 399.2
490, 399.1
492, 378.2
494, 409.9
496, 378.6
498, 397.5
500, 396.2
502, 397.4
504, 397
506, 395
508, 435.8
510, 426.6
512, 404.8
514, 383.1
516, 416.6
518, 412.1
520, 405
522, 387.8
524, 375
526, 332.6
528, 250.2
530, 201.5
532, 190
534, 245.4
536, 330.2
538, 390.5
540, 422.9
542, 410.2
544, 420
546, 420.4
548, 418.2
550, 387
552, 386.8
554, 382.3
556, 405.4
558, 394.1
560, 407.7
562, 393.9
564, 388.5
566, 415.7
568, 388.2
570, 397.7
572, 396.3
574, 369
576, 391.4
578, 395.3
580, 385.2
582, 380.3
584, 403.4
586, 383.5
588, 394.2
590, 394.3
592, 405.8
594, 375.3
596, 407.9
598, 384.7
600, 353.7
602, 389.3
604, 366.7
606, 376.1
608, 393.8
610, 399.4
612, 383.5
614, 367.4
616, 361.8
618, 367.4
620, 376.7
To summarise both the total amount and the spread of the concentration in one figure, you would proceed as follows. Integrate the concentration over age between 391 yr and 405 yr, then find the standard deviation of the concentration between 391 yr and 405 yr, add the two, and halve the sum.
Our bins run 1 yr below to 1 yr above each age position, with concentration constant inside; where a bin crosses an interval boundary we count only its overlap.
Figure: 2926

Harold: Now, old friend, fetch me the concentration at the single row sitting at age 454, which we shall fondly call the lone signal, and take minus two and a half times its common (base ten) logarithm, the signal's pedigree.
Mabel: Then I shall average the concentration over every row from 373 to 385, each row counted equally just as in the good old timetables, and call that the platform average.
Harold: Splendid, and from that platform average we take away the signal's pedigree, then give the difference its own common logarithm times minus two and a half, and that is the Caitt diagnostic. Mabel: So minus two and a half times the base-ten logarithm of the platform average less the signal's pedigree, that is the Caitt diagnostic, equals -6.55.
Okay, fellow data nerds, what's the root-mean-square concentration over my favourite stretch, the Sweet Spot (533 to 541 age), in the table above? 354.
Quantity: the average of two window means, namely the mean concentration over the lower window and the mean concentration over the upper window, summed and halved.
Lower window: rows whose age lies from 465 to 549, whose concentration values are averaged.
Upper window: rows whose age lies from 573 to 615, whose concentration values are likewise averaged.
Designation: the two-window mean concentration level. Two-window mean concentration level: 383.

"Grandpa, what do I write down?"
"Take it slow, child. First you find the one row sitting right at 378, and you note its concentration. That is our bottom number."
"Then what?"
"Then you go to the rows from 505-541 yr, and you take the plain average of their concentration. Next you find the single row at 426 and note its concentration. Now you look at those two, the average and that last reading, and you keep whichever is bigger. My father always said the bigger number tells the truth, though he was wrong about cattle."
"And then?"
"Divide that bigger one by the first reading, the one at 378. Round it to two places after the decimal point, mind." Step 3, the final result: 1.19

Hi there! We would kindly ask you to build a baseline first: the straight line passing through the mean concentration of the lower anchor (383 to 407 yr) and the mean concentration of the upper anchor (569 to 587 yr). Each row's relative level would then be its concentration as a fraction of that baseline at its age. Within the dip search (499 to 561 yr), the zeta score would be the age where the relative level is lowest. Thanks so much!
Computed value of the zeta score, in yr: 532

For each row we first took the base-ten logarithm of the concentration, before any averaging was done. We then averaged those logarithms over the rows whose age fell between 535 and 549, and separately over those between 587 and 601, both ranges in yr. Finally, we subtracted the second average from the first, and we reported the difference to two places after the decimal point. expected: 0.01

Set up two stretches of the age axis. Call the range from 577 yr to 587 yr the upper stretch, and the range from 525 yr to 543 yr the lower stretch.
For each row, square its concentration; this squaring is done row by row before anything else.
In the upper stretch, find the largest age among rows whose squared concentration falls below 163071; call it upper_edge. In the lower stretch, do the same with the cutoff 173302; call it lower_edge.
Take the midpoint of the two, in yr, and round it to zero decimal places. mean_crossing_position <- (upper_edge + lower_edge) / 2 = 564 yr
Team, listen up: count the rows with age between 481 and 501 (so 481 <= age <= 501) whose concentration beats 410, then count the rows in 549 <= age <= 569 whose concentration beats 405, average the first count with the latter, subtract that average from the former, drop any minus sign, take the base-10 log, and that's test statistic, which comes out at 0.0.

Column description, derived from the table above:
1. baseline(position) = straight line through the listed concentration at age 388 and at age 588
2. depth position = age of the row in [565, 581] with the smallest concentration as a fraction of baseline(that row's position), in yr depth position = 574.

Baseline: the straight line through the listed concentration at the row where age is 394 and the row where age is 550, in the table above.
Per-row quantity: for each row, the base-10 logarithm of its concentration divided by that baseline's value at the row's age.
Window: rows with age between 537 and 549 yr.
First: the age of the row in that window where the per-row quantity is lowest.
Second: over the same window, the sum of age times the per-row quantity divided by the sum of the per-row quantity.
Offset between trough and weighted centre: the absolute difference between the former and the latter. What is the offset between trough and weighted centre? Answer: 6.0 yr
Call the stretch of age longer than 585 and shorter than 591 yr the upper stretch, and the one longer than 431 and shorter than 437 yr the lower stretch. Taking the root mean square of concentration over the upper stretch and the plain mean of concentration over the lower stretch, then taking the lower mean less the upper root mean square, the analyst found 99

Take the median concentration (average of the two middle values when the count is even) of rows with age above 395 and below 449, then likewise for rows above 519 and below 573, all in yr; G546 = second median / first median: 0.88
